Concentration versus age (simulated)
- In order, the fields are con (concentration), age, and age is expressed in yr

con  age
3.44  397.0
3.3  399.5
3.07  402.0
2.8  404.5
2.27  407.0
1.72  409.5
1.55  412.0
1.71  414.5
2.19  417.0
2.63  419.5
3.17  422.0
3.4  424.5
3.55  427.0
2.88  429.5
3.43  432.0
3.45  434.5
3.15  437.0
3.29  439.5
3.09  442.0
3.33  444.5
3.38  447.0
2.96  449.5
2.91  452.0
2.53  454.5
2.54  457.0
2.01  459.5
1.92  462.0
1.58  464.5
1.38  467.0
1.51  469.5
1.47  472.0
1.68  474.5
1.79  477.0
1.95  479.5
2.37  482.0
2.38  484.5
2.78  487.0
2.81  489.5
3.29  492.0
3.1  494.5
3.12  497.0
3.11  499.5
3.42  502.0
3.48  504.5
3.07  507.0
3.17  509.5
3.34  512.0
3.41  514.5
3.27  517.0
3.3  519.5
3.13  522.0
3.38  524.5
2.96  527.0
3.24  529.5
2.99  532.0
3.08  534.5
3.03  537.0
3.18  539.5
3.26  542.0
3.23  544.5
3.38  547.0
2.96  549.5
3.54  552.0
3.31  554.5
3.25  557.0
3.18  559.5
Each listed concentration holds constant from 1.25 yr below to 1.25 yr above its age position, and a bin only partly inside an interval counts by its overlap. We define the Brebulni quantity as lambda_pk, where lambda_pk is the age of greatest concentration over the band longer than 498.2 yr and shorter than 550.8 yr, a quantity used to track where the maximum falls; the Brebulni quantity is 504.5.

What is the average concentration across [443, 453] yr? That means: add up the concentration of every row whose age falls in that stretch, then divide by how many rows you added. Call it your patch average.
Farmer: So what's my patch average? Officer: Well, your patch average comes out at 3.15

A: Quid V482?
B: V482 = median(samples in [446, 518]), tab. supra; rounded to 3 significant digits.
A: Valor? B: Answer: 2.81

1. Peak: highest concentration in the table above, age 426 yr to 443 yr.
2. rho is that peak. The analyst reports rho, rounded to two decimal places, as 3.55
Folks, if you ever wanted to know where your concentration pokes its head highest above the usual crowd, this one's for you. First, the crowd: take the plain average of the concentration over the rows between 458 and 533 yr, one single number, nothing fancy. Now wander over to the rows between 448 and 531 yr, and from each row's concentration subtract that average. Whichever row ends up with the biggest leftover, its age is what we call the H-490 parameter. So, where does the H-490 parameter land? 504.5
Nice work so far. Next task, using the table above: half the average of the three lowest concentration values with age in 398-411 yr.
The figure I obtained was 1.13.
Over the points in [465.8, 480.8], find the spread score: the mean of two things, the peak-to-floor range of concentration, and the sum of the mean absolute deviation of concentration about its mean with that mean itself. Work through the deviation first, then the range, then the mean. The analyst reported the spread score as 1.19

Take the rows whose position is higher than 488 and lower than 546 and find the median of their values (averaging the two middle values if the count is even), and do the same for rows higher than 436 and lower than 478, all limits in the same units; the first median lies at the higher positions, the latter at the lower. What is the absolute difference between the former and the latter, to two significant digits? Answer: 0.65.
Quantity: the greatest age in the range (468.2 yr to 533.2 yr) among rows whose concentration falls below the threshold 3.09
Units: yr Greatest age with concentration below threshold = 532.0 yr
